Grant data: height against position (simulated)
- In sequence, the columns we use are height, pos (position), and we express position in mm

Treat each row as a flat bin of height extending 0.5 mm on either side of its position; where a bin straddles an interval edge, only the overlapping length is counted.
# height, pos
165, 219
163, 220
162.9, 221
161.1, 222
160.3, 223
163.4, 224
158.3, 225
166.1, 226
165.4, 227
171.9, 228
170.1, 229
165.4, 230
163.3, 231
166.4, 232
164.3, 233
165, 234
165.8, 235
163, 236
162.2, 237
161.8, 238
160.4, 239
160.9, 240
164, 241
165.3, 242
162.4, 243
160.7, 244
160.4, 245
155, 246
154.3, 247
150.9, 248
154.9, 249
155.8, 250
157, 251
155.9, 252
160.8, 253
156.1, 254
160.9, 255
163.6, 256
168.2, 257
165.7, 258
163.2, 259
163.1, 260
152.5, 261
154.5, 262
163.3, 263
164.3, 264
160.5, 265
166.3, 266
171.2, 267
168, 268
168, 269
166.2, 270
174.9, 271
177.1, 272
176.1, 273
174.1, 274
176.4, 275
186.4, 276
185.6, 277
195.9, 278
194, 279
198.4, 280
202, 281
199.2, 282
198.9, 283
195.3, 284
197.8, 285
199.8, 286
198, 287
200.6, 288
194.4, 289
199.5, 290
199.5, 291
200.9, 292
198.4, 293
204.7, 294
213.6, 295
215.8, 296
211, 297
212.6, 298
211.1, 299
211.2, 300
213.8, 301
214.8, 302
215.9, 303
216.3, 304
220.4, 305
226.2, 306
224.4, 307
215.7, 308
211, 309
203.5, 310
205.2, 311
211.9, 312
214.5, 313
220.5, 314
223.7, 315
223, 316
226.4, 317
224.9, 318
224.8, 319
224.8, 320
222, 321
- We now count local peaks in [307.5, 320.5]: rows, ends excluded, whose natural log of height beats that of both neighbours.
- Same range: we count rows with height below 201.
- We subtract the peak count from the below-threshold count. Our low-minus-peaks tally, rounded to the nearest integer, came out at -2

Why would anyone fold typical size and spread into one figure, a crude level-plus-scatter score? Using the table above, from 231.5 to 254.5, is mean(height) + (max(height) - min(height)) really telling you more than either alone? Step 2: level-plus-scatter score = 176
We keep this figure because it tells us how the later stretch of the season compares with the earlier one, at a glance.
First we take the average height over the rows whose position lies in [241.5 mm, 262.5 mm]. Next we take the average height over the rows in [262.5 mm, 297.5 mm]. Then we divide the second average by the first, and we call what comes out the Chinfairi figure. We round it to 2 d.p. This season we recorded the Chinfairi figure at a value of 1.18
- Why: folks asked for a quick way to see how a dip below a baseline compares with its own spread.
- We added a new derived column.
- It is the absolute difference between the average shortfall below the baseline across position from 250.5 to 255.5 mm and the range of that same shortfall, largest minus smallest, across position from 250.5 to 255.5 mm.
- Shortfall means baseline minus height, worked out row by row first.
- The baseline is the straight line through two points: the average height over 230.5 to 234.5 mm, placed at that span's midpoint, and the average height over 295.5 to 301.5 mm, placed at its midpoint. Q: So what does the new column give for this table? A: 16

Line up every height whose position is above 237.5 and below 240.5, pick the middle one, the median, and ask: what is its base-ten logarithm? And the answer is 2.21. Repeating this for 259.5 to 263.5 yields 2.20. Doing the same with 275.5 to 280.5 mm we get 2.29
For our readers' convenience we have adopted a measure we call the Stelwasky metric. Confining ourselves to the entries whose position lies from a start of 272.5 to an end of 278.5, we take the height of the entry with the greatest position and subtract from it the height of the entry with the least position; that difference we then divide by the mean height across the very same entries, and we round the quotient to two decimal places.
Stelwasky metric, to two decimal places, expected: 0.11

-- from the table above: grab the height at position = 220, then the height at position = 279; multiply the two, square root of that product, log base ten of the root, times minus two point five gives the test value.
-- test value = -5.62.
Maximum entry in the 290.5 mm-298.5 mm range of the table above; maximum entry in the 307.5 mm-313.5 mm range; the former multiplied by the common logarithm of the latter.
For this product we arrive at 504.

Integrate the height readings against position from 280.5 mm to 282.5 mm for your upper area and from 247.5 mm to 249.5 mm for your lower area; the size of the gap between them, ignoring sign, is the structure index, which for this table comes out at 95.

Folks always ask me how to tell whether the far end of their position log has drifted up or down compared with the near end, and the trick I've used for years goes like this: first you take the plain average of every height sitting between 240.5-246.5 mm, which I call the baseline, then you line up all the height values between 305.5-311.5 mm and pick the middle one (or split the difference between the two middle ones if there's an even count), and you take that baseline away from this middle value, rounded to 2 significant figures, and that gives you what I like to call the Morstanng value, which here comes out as 52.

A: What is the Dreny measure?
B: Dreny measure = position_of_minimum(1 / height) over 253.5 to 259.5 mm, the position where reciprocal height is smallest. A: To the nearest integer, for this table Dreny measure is 257 mm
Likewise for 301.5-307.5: 306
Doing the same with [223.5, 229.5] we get 228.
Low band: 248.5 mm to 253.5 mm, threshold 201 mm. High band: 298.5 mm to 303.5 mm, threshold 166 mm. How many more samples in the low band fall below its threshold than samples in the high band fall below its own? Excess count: 5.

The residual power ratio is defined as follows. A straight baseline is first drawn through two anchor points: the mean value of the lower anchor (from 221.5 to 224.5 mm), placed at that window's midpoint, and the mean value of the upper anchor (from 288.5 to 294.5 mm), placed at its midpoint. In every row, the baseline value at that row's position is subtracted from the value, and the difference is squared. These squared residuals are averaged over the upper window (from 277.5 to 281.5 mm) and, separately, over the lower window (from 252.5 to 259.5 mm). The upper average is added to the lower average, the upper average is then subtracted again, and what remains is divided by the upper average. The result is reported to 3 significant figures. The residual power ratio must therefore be 11.0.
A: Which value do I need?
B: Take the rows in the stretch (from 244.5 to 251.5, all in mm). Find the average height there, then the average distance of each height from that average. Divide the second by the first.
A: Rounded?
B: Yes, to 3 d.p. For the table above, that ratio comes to 0.012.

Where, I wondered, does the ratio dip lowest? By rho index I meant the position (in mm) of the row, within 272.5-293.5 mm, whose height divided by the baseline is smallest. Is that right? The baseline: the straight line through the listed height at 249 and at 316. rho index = 274 mm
